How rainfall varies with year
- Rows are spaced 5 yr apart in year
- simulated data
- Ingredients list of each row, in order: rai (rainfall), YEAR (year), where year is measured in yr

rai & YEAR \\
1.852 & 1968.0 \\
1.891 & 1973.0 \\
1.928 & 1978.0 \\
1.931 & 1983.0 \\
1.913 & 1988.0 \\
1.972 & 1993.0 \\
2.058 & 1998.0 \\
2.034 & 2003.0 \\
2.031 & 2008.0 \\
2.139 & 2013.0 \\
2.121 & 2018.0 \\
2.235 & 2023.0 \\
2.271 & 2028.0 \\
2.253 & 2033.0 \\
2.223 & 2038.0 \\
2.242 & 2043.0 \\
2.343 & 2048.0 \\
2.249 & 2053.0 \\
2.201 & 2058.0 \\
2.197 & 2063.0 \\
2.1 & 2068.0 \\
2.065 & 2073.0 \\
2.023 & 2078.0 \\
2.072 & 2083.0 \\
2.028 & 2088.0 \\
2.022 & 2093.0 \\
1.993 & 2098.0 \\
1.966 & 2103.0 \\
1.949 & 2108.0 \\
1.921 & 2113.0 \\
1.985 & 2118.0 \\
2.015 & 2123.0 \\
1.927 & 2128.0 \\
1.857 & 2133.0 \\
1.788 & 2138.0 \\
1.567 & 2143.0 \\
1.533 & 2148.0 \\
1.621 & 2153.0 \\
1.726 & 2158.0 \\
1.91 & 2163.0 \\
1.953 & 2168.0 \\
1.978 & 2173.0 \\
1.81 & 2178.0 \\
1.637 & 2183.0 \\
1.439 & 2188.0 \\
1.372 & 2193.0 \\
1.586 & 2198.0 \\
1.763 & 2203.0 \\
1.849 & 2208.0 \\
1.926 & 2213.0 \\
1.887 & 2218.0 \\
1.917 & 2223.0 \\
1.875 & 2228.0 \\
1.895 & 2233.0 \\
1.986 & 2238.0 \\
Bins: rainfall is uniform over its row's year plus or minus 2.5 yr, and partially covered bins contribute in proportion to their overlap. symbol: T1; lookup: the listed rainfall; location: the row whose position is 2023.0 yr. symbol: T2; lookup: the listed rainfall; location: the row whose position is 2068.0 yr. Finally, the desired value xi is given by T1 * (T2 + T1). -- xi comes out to 9.7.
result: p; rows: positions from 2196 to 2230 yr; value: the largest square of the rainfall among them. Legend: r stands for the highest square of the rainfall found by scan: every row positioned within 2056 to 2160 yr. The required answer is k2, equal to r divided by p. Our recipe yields 1.31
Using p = 3.7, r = 4.8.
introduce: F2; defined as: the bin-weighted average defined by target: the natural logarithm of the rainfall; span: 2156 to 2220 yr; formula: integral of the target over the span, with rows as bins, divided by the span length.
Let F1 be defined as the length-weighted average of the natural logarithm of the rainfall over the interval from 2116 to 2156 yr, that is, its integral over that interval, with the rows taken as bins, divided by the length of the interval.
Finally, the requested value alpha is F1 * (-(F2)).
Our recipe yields -0.32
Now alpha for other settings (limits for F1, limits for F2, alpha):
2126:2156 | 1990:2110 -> -0.40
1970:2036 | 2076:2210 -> -0.43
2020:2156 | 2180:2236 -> -0.38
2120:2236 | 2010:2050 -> -0.46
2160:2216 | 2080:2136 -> -0.38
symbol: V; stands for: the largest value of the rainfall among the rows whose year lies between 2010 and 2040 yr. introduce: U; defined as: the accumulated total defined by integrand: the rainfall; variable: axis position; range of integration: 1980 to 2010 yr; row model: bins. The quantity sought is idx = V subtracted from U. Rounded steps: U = 60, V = 2.271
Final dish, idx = 57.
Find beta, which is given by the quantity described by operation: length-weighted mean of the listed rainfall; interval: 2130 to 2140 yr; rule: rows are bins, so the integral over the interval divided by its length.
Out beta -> 1.83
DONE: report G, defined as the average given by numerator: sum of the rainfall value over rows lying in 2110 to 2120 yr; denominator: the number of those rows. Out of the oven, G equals 1.95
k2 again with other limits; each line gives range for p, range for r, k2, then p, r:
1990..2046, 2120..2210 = 0.79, 5.2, 4.1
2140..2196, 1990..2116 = 1.40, 3.9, 5.5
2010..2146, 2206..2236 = 0.68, 5.5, 3.7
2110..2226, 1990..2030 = 1.27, 4.1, 5.2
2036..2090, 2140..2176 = 0.71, 5.5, 3.9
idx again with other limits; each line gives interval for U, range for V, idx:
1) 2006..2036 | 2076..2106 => 63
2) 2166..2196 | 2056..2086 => 49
